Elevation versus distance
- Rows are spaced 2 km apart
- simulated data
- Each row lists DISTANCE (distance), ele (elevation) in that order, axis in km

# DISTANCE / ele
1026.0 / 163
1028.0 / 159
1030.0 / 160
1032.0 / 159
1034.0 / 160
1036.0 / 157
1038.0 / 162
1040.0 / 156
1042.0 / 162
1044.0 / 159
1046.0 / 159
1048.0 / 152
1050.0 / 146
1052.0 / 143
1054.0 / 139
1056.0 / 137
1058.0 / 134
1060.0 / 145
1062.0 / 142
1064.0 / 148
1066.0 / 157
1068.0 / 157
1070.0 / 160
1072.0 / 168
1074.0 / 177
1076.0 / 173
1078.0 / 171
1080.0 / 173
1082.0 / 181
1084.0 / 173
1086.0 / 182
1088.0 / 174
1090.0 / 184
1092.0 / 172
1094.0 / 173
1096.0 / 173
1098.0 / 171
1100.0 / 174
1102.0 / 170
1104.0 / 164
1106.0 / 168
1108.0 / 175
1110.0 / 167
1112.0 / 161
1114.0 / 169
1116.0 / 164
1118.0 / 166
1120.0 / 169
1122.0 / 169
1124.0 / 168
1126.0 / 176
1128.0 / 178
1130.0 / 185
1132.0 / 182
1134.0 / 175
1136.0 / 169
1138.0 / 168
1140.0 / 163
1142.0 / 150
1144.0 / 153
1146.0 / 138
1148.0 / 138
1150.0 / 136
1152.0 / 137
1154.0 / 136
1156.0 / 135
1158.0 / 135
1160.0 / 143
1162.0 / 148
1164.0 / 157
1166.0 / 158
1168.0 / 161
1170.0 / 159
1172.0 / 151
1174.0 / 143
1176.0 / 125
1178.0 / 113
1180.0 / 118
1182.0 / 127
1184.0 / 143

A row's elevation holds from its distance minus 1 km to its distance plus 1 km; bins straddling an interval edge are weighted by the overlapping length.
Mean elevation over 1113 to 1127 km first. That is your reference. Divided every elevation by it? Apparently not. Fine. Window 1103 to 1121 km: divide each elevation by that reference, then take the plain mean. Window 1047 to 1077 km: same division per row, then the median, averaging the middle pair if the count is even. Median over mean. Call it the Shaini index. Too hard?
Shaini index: 0.89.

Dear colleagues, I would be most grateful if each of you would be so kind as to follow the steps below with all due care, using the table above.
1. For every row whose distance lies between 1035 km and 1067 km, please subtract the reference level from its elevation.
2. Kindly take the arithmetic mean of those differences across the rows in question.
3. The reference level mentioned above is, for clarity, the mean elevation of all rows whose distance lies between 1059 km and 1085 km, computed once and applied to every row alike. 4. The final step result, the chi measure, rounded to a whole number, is -14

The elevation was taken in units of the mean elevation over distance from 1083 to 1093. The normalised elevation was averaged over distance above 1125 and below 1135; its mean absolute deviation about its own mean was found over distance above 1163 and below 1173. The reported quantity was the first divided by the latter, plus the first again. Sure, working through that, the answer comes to 71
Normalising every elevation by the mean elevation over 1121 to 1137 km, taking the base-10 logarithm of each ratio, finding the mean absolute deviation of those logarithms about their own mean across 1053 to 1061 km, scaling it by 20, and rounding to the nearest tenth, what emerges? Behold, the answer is 0.2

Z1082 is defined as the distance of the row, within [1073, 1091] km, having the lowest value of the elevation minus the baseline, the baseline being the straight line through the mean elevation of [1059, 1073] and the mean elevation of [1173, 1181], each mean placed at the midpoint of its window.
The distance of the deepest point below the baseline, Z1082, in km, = 1078.0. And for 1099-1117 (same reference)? 1112.0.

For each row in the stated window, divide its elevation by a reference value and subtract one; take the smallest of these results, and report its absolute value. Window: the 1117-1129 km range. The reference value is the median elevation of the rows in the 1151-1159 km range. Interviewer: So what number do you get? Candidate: 0.23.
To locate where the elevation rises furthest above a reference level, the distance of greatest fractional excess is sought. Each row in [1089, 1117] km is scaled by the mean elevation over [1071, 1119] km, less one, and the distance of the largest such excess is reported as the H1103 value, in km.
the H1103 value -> 1090.0 km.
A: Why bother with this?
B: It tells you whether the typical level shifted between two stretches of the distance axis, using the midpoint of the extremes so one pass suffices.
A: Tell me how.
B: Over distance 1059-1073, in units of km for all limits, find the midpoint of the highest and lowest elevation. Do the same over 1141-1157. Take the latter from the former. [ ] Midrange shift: 11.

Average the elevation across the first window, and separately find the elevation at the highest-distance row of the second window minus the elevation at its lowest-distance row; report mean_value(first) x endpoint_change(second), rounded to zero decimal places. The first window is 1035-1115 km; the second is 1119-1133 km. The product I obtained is 2115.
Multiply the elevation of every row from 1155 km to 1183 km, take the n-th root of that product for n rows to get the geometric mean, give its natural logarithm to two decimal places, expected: 4.94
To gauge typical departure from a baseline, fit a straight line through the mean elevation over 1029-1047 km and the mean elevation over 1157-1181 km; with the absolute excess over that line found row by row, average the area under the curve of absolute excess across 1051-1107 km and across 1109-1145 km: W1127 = 856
